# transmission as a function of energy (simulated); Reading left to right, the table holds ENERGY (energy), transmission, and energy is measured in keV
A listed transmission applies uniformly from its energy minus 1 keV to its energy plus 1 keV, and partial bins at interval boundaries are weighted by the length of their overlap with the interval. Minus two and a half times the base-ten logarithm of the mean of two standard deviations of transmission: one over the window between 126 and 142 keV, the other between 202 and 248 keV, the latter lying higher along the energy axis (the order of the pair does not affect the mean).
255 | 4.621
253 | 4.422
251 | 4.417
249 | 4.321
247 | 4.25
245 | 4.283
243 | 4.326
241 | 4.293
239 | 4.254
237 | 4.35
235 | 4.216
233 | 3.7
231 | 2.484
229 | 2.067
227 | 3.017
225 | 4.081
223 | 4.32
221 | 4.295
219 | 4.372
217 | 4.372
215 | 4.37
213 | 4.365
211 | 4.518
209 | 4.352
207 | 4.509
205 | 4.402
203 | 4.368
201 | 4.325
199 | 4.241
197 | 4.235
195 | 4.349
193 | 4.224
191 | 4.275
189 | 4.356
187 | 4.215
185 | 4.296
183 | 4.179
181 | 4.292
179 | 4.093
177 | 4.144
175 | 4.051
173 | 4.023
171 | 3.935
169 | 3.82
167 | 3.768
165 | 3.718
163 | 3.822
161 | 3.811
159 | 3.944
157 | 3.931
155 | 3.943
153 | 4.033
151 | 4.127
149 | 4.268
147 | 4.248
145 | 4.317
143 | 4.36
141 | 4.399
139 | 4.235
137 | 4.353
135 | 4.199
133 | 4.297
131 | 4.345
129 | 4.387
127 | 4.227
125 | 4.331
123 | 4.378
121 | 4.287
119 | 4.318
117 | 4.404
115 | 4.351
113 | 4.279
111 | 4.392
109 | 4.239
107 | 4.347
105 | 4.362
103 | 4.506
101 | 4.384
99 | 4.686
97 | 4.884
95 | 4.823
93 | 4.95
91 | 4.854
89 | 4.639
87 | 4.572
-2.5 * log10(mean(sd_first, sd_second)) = 1.1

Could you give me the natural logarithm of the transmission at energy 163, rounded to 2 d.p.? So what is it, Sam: 1.34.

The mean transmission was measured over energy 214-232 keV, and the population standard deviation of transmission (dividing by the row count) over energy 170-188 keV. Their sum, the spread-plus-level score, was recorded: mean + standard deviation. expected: 3.8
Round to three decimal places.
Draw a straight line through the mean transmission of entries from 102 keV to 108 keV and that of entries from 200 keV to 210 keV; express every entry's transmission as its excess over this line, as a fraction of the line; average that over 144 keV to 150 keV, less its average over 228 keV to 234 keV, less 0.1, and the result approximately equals 0.246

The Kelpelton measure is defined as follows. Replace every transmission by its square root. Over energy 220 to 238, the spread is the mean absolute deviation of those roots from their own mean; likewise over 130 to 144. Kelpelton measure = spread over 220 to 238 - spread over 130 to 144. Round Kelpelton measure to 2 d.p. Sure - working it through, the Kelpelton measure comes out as 0.19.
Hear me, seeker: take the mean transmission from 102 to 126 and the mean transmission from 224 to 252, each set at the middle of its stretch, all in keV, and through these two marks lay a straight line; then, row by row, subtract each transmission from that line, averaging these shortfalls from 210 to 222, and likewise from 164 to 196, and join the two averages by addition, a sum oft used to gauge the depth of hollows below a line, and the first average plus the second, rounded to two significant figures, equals -0.45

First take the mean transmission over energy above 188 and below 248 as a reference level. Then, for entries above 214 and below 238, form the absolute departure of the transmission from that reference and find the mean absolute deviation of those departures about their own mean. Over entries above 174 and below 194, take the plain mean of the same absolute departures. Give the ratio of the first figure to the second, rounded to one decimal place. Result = 4.6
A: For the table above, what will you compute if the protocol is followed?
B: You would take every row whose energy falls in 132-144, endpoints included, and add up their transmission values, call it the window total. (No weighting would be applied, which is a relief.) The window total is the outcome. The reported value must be 25.8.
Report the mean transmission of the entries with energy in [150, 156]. 4.03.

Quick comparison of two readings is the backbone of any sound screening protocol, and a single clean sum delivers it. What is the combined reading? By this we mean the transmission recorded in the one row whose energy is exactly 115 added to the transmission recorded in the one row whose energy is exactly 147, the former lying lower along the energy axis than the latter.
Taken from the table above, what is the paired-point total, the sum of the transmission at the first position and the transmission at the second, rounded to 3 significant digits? 8.60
